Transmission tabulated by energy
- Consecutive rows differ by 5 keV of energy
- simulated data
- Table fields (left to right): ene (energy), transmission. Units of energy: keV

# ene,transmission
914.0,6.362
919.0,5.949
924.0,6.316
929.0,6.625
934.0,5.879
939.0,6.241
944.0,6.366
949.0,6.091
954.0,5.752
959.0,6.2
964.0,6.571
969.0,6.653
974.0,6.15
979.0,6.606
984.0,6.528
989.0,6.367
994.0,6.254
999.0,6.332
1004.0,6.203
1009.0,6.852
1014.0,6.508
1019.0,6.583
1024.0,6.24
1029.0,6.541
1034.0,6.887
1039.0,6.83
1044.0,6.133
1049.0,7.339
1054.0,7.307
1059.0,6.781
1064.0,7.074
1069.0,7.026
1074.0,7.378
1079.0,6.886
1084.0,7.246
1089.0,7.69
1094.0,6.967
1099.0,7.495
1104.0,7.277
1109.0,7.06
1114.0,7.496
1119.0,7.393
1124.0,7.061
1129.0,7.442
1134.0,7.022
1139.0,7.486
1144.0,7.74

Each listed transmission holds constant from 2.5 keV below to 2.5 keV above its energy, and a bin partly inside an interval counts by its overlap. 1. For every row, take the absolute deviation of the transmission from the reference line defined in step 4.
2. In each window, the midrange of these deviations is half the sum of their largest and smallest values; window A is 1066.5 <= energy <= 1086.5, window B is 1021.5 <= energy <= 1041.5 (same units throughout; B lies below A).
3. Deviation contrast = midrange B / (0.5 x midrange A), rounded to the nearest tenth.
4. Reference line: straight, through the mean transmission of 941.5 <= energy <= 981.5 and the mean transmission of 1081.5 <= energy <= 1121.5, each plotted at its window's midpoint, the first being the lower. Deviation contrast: 3.4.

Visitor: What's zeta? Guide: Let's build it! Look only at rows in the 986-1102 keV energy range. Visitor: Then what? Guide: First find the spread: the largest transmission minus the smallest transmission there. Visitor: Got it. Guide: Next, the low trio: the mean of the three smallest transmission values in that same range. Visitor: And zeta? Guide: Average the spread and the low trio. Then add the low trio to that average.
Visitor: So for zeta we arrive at 10.1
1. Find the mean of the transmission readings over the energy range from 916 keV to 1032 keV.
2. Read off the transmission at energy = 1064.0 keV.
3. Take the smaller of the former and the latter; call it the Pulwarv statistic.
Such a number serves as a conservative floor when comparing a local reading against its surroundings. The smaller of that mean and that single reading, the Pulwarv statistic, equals 6.34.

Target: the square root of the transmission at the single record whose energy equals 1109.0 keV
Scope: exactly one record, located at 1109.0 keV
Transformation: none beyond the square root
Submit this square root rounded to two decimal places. 2.66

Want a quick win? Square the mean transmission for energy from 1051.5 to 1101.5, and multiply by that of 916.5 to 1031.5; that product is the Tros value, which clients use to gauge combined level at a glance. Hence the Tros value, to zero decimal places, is 327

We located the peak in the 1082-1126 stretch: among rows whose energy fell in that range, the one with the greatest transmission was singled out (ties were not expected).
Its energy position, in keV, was 1089.0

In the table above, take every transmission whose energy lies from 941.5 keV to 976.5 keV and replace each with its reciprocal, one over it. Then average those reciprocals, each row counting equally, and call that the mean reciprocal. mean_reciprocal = 0.160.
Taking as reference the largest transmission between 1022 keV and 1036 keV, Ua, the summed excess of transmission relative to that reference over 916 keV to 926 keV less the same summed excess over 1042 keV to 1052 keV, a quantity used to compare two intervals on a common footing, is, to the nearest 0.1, -1.2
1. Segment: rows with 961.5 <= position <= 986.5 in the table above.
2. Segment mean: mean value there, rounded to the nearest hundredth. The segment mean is 6.50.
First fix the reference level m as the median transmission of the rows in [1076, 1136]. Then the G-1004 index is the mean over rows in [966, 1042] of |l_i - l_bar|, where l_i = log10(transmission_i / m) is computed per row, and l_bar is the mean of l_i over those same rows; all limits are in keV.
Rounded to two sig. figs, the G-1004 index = 0.013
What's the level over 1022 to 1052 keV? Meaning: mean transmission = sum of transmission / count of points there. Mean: 6.7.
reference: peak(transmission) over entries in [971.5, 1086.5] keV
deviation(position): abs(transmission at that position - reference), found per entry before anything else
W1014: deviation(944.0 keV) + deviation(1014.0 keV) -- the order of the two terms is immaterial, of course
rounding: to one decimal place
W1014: 1.9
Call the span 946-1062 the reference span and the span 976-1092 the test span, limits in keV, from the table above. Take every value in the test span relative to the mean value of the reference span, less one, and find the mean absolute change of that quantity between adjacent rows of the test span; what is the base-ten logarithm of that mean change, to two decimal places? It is -1.30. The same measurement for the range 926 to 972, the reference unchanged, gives -1.28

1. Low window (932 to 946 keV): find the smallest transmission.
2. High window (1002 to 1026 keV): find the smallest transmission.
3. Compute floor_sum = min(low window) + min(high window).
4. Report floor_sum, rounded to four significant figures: 12.08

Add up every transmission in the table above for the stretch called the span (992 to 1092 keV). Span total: 136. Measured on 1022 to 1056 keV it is 47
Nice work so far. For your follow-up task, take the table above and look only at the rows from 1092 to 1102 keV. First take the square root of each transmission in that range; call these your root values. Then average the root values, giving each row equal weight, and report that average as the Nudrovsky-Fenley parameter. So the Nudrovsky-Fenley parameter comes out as 2.69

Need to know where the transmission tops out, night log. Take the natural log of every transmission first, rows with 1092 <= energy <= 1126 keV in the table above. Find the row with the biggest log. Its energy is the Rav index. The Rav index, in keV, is 1114.0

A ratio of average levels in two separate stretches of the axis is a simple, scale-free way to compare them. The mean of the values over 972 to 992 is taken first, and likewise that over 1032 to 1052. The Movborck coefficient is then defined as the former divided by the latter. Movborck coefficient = 0.94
